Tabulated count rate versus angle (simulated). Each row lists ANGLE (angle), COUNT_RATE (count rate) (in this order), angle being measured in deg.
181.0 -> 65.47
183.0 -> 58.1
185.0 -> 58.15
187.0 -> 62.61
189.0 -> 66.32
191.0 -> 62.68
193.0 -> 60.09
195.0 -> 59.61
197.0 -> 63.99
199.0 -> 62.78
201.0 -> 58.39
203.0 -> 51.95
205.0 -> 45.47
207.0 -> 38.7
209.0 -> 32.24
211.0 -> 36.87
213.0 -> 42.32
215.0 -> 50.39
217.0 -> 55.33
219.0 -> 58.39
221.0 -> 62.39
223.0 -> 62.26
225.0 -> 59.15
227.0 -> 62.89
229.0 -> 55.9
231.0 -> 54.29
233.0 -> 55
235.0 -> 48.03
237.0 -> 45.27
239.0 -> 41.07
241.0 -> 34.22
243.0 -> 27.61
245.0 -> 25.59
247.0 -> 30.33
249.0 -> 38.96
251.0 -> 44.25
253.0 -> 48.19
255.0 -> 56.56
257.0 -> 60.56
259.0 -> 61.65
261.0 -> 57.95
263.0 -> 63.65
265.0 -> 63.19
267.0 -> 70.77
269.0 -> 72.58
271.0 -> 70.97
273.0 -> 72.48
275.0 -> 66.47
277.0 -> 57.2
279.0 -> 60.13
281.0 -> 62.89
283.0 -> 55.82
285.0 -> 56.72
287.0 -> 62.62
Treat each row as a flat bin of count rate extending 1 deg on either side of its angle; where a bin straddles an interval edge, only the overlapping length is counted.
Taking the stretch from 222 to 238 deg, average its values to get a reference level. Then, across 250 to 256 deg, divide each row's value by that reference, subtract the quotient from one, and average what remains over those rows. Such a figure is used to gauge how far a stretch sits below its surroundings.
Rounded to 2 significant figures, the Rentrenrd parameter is 0.10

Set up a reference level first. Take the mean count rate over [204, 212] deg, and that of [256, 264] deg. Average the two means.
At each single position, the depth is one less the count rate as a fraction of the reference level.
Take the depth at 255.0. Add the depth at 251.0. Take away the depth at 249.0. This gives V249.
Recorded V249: -0.25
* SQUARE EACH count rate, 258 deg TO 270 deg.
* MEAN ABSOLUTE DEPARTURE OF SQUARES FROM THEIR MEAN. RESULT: 594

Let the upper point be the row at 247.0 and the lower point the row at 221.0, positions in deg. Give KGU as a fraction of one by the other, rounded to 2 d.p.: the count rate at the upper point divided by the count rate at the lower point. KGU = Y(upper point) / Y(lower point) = 0.49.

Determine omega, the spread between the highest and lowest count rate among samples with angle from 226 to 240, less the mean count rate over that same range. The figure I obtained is -30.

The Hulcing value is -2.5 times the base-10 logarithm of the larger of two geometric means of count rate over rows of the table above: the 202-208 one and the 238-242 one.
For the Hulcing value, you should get -4.13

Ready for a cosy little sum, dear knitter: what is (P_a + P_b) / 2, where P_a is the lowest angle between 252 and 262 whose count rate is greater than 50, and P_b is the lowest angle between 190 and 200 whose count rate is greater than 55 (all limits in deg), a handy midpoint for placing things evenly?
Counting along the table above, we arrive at 223 deg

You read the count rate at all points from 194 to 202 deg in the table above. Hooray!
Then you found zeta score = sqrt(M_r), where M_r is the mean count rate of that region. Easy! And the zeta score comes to 7.8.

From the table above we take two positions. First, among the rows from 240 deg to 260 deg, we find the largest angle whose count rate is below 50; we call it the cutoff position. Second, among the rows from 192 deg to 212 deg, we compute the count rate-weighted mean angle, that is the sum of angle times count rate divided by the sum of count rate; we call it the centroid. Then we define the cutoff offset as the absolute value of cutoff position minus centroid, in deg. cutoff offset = 52.1 deg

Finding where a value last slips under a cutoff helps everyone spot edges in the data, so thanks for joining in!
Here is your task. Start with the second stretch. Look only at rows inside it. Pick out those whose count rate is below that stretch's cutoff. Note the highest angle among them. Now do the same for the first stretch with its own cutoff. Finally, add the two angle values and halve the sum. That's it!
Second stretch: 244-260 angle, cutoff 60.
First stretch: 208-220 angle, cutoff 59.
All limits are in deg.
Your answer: 237 deg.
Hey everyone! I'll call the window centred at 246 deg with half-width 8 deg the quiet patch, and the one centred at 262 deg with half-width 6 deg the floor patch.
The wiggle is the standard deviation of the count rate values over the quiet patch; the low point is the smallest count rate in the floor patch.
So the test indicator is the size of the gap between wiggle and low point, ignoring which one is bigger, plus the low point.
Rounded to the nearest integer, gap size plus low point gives 108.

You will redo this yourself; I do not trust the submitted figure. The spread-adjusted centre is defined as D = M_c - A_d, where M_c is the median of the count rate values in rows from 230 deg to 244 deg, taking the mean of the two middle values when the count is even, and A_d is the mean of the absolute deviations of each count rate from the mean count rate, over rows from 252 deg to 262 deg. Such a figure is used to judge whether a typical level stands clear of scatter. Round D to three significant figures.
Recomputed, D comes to 41.6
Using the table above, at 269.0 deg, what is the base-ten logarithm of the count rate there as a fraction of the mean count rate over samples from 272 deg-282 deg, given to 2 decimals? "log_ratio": 0.06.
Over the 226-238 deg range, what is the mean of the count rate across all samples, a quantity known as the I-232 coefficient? 54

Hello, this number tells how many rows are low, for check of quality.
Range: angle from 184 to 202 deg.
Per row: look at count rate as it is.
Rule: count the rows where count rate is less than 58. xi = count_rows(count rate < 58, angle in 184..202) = 0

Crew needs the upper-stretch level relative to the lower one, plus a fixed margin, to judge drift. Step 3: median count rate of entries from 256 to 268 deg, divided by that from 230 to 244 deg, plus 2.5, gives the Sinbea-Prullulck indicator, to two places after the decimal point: 3.88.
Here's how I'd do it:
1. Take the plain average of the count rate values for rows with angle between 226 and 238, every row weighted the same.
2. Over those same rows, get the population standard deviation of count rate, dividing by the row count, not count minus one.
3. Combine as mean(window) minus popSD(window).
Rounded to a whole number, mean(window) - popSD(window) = 48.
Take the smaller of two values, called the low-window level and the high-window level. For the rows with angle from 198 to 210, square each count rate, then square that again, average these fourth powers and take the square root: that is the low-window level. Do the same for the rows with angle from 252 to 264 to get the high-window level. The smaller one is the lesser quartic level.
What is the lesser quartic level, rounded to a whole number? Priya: 2647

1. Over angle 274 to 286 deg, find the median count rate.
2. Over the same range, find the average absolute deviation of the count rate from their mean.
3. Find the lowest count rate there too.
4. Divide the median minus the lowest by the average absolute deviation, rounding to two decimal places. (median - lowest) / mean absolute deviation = 0.86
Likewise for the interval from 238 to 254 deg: 1.61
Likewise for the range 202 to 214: 1.55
